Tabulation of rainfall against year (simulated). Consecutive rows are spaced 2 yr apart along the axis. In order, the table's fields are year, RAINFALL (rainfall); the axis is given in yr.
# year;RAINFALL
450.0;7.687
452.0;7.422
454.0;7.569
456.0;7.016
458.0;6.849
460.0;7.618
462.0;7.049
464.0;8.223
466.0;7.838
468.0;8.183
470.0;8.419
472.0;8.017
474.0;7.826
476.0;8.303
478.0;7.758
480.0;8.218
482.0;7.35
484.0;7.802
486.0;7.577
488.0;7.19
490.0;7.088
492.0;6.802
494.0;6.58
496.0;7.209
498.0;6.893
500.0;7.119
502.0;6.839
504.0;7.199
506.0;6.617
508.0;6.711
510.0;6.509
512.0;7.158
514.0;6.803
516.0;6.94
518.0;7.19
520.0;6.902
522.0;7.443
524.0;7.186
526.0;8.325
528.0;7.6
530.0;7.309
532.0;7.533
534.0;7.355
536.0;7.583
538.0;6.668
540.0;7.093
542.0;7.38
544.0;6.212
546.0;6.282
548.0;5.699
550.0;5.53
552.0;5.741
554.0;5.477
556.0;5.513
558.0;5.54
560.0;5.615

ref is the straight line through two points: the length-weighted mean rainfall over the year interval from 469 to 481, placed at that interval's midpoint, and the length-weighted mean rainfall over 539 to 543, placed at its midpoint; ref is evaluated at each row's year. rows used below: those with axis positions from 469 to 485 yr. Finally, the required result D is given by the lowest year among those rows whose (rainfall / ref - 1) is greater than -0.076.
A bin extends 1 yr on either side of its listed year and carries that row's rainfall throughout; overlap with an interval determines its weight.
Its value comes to 470.0 yr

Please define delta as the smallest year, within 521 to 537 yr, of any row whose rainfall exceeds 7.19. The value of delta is 522.0 yr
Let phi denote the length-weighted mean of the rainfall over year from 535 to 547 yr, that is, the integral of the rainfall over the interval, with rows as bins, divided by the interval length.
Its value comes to 6.9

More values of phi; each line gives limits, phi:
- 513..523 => 7.1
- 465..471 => 8.1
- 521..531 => 7.6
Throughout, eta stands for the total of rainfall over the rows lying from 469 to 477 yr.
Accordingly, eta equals 33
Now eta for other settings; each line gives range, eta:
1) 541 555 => 42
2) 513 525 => 42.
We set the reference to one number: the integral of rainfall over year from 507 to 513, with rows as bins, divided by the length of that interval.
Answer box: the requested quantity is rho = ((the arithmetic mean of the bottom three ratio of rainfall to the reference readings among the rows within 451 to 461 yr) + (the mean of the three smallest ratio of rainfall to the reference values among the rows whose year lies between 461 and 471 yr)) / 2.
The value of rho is 1.09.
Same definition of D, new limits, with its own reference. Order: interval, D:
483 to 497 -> 484.0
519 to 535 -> 522.0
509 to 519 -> 512.0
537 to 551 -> 540.0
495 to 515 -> 504.0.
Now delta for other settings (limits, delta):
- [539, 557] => 542.0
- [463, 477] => 464.0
